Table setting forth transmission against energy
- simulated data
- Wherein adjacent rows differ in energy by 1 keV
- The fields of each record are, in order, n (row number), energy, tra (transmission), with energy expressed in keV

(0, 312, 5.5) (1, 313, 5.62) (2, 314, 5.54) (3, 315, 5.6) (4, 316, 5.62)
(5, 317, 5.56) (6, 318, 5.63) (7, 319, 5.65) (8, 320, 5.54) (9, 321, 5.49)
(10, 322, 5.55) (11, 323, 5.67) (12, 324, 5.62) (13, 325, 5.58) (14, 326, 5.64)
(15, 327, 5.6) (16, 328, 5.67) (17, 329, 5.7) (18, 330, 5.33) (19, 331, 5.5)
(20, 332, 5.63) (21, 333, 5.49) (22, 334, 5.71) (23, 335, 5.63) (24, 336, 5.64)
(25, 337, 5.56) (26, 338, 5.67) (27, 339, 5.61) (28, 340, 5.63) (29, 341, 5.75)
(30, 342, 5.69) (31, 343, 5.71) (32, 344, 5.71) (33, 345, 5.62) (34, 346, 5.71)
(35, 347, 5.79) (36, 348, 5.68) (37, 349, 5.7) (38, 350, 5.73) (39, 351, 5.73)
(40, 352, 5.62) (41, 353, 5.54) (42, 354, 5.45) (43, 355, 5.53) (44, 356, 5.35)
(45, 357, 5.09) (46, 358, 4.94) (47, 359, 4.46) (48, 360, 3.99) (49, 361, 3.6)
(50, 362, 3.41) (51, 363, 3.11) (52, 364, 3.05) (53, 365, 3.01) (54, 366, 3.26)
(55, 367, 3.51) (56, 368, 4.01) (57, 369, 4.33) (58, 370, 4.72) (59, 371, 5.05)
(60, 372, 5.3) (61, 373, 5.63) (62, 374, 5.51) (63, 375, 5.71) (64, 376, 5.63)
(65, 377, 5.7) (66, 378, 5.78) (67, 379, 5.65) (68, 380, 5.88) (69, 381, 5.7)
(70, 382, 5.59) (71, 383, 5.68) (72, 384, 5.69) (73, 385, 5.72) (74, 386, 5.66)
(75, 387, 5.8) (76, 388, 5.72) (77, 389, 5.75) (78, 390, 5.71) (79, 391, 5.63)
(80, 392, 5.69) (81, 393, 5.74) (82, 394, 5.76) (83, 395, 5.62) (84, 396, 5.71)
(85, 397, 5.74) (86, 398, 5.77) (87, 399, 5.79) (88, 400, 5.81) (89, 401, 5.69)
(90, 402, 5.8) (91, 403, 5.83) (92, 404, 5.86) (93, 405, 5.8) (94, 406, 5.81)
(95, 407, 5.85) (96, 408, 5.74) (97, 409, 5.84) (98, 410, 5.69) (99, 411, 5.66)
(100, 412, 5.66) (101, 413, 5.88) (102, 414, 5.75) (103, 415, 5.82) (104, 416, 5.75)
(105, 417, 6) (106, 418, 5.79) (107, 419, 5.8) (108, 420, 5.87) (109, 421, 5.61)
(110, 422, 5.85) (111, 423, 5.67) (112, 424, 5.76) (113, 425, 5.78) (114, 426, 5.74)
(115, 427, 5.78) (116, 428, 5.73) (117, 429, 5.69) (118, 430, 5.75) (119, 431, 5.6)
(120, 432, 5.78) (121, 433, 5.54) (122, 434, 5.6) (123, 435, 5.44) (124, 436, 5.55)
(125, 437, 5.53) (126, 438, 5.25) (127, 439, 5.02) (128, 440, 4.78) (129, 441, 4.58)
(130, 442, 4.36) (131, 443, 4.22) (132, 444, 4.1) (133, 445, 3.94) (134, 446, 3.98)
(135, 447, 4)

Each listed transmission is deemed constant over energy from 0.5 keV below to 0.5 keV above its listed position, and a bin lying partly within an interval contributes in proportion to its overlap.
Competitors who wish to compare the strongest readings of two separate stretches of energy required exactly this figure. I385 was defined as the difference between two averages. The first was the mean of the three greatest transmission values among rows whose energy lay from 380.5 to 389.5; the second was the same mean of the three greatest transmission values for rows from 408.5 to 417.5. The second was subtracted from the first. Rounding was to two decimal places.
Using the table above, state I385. -0.15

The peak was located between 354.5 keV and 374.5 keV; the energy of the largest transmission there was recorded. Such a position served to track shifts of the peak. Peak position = 373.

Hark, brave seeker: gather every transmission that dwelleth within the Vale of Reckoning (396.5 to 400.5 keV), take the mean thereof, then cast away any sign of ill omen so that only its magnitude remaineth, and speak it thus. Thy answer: 5.78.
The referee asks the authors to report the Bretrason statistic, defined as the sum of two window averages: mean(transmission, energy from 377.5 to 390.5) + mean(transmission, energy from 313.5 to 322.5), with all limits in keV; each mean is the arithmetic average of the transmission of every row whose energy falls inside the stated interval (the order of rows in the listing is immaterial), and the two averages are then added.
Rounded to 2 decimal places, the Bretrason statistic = 11.29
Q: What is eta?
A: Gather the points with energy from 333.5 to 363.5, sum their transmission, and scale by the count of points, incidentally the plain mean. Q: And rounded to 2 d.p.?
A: 5.28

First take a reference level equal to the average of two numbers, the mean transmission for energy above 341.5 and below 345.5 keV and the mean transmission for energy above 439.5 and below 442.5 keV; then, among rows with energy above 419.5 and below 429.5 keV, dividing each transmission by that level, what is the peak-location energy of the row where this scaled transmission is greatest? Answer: 420 keV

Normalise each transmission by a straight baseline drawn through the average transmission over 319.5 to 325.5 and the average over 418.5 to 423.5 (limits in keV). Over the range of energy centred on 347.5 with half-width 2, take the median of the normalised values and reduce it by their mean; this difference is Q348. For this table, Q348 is -0.0027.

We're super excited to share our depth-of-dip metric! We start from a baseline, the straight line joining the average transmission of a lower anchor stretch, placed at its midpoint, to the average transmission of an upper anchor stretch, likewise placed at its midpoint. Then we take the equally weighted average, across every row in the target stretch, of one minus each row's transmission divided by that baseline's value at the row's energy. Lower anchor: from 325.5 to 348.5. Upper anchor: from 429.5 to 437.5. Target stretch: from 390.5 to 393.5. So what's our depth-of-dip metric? -0.013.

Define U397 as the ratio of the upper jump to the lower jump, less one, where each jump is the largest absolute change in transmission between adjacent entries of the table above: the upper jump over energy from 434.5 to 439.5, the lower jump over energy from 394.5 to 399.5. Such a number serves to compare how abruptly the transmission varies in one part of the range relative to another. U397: 2.1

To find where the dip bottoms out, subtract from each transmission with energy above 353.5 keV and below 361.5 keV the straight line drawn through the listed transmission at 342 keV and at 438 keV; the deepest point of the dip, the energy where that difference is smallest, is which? 361 keV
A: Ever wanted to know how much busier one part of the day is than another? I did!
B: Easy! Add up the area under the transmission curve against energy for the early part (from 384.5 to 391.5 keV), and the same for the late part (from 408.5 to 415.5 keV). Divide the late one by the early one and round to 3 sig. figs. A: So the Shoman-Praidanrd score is 1.01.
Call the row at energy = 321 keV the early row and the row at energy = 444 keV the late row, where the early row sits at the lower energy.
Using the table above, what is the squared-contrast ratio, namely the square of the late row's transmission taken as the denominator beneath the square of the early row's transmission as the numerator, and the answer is 1.8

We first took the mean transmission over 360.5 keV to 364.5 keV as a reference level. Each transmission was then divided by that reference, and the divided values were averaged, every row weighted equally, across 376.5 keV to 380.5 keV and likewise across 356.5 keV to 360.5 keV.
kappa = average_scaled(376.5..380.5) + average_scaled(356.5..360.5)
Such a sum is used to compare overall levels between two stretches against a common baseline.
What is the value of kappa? 3.15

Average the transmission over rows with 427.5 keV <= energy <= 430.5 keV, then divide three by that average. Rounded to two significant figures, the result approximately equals 0.52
